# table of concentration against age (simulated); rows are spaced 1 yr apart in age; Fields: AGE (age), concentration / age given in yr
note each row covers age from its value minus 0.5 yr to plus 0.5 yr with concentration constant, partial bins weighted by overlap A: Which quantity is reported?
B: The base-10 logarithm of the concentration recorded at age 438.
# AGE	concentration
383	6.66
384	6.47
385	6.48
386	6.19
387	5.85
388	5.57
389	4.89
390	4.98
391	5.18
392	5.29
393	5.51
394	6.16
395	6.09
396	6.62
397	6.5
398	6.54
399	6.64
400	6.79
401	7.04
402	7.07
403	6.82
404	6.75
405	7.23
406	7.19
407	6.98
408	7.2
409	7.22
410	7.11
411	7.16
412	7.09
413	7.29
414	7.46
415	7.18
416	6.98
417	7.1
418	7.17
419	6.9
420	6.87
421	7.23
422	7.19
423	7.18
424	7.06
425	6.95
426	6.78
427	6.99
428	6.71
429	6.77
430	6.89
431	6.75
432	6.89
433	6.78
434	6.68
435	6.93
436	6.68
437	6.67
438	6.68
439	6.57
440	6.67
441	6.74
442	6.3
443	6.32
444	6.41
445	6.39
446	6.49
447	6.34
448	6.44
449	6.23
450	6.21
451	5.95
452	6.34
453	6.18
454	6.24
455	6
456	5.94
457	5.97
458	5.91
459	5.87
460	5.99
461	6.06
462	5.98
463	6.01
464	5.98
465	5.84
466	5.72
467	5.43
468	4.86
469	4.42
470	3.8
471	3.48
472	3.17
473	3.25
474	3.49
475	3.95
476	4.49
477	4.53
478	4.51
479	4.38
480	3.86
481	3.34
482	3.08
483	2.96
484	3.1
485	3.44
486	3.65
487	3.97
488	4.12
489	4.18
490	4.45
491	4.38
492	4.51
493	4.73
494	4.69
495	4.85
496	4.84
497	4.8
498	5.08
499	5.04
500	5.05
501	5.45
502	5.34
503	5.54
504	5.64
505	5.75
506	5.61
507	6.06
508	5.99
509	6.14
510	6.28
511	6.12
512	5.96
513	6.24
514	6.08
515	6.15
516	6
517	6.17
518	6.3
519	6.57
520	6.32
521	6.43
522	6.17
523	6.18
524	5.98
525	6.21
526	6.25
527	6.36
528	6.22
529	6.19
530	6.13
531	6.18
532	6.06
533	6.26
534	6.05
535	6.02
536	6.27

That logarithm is 0.82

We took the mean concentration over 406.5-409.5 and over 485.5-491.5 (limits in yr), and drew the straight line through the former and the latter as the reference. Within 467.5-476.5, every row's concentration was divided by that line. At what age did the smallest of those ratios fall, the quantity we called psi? 472 yr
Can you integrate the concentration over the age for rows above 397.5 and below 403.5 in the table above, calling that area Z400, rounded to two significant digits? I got 41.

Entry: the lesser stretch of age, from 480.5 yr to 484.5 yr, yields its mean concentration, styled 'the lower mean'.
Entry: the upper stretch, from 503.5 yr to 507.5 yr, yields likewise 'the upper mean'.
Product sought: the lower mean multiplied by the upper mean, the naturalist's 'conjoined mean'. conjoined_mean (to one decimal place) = 18.0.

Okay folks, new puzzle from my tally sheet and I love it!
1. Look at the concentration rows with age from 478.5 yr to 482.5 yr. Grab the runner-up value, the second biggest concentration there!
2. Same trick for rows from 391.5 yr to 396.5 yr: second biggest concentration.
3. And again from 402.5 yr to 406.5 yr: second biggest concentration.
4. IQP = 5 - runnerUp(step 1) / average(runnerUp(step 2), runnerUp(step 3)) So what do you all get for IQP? 4.42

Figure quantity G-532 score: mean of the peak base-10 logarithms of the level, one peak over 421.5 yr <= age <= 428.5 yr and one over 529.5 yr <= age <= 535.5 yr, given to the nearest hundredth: 0.83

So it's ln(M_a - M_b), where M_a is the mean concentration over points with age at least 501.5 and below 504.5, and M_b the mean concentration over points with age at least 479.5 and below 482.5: 0.73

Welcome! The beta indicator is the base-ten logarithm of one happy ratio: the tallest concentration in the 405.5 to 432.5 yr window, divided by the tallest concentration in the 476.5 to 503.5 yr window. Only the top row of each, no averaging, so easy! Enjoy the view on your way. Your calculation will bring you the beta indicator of 0.13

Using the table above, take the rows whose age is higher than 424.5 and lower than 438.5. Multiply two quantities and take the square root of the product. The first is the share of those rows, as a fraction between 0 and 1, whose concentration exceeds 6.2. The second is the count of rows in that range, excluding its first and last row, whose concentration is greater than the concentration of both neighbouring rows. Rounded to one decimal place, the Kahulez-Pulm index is 2.0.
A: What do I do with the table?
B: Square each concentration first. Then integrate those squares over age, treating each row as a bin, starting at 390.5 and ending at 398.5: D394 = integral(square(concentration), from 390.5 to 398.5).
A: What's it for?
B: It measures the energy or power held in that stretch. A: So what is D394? 289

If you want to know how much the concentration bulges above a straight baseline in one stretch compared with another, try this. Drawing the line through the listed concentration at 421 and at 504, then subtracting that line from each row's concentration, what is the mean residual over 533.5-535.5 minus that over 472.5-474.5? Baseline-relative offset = 3.8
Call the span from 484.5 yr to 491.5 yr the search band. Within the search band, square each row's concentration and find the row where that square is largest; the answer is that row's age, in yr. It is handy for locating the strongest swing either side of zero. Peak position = 490 yr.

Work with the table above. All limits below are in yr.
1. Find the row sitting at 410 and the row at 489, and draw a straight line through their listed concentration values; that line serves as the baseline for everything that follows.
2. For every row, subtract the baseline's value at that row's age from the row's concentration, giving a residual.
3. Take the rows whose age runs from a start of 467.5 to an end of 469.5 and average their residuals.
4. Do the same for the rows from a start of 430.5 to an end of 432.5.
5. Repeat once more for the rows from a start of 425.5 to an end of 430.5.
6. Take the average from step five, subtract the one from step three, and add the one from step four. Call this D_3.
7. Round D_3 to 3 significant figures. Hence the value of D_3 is 1.19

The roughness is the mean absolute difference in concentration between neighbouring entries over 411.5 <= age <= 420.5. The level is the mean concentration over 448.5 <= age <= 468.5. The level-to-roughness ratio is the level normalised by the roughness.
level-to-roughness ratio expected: 35.4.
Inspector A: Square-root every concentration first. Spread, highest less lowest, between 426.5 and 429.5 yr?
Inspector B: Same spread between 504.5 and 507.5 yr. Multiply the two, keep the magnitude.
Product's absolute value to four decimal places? 0.0050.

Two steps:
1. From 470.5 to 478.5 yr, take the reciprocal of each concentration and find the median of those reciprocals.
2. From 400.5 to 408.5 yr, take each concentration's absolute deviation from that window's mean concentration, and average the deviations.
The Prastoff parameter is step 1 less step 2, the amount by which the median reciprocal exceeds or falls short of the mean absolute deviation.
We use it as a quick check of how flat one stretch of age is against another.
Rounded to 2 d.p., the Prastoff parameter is 0.13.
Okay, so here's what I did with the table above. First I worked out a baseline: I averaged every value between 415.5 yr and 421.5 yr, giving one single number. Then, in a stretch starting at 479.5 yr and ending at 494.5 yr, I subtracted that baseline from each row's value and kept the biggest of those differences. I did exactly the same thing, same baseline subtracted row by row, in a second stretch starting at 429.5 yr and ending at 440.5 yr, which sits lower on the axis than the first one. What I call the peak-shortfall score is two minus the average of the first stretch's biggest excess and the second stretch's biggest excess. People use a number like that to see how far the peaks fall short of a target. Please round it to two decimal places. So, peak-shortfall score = 3.21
